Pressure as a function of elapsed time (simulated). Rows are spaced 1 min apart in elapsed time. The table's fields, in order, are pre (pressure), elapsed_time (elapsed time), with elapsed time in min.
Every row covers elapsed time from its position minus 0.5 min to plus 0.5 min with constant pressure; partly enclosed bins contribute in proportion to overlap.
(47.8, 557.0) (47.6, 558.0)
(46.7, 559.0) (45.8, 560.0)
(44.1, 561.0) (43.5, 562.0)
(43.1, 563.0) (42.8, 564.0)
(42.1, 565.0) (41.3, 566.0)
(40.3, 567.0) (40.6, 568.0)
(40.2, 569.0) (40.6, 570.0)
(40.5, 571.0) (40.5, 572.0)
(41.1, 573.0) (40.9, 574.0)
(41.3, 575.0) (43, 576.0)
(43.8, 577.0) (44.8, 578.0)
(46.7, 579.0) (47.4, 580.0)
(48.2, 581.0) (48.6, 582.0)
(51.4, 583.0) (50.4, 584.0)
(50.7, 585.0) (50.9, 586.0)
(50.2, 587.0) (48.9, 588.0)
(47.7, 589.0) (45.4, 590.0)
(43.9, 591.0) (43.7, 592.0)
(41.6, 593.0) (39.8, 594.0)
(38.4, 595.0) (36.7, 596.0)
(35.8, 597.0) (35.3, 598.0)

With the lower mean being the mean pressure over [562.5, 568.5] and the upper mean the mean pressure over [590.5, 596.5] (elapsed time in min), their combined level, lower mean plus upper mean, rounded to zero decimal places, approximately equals 82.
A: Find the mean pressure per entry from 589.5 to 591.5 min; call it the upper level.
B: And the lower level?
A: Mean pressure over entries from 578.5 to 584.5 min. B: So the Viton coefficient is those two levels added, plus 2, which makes 95.4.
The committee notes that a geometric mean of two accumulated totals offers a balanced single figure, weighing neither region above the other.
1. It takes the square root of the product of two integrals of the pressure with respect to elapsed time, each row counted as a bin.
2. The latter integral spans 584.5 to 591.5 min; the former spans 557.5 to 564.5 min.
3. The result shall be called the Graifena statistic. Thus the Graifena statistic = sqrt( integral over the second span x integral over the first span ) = 325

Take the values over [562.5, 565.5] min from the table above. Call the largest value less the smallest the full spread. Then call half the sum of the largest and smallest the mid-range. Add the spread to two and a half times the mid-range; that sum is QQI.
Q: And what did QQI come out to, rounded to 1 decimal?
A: 107.5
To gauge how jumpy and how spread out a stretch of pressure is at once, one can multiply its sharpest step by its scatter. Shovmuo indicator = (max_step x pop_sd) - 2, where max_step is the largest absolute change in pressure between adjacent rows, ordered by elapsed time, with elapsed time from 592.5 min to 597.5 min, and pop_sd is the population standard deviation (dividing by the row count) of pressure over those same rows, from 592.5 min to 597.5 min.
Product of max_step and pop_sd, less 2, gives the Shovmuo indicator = 1.8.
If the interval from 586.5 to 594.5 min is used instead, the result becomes 5.8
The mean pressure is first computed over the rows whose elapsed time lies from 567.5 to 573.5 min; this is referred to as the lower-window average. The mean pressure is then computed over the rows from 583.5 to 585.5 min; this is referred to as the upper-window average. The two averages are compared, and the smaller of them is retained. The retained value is 40.6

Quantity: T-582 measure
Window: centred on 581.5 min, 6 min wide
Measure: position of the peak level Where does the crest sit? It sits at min 583.0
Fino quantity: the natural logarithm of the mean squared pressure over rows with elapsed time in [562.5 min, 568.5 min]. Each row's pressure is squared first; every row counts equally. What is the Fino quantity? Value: 7.46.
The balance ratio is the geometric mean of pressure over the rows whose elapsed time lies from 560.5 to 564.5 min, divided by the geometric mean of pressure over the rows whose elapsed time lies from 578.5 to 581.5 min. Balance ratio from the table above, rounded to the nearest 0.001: 0.914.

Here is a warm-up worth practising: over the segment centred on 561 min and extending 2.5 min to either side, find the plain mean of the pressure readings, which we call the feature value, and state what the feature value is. 45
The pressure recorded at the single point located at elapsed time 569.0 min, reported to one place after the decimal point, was 40.2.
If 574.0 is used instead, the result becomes 40.9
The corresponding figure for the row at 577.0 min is 43.8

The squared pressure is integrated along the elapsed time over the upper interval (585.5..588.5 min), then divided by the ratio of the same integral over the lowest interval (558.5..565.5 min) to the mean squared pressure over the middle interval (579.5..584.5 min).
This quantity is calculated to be 1339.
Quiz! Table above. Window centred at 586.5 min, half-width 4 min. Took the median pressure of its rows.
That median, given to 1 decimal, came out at 50.3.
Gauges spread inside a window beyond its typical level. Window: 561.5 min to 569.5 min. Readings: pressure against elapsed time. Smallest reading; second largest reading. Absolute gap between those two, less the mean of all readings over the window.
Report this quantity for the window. -38.8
